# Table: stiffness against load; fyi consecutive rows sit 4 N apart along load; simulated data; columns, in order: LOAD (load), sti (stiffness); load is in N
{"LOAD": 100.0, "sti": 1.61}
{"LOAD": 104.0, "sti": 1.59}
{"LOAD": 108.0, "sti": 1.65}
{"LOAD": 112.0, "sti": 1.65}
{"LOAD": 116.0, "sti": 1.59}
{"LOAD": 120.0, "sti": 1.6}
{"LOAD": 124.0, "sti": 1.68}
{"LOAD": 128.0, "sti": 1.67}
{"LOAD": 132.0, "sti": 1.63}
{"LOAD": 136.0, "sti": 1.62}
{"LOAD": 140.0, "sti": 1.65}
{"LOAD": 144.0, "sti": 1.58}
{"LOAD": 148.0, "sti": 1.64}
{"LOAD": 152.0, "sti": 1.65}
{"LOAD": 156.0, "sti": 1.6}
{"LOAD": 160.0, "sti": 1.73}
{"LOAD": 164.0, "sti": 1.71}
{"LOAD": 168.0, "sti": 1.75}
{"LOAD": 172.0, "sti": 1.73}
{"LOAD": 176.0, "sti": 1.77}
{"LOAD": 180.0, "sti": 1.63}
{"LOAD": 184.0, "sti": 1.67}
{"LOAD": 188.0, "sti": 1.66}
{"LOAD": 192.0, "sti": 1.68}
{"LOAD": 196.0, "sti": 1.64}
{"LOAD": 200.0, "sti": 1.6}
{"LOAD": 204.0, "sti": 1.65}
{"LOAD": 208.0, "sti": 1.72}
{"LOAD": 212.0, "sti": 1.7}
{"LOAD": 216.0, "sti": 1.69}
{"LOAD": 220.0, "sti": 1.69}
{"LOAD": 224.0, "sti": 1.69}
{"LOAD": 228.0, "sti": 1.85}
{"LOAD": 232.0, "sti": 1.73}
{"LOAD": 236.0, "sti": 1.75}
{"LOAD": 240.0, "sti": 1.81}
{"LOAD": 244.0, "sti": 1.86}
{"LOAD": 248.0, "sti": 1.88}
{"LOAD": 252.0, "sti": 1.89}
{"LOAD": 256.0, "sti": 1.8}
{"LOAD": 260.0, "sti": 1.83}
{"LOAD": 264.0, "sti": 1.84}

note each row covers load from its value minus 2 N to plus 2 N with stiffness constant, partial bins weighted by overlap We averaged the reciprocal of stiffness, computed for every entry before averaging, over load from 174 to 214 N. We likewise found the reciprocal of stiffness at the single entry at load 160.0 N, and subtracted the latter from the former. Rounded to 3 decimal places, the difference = 0.021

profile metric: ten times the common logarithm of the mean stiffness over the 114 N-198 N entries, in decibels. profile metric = 2.20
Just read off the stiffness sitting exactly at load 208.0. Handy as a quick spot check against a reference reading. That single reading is 1.72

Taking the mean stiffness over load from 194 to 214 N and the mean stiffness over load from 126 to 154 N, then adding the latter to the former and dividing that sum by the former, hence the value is 1.98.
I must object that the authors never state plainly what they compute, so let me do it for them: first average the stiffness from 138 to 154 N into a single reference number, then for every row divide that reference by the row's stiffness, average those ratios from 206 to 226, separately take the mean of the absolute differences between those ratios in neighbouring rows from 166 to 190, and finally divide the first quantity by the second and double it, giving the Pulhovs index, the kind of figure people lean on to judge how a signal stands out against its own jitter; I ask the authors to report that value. 68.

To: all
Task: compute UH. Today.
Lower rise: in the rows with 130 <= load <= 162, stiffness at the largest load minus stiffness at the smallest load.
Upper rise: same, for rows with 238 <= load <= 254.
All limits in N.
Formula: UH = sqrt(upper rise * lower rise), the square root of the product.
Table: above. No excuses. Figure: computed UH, 0.089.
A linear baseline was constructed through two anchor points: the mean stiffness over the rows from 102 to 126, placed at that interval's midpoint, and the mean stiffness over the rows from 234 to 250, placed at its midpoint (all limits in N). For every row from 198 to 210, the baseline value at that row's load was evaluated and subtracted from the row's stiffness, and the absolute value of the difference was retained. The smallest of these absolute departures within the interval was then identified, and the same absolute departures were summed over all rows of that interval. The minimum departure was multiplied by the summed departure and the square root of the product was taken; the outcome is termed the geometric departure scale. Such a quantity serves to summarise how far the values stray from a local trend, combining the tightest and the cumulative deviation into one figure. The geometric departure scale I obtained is 0.131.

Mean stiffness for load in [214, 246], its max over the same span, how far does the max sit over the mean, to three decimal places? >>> 0.101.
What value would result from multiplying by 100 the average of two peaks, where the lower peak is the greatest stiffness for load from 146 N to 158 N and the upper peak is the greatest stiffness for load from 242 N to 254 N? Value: 177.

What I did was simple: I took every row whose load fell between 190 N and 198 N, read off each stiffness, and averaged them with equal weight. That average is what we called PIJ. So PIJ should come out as 1.66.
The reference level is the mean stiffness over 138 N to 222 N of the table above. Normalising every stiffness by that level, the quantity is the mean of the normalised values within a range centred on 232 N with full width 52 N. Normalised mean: 1.06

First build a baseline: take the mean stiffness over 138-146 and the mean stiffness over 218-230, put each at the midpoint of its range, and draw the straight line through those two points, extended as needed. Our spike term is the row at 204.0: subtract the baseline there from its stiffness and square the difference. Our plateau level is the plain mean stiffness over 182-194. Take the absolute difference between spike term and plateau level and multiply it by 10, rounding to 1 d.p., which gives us 16.7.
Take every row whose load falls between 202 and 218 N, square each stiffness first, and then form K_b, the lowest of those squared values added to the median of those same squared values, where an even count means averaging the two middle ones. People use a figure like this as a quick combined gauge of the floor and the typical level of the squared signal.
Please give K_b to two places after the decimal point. 5.60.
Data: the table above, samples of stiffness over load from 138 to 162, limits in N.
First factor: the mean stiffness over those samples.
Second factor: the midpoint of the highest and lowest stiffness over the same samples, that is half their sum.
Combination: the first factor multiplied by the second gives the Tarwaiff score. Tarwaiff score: 2.72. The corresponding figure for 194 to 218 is 2.77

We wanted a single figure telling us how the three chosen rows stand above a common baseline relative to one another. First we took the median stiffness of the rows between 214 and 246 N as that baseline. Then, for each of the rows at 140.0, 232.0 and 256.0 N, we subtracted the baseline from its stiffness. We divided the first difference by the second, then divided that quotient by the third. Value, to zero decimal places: 150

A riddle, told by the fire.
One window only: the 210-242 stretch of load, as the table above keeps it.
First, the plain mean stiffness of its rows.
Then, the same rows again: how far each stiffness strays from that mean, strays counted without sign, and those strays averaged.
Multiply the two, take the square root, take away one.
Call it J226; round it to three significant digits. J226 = -0.710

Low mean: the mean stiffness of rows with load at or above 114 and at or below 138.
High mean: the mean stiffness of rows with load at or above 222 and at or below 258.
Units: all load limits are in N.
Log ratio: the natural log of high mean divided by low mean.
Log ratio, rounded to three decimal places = 0.102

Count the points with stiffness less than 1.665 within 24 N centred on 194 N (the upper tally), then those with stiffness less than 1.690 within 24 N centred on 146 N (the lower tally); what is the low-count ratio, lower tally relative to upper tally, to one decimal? 1.5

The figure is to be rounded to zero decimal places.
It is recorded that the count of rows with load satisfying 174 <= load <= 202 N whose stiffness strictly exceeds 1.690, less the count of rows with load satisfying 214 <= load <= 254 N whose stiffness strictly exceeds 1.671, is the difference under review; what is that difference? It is -9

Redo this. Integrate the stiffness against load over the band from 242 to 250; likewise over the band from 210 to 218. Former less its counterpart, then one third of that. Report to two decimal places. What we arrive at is 0.47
